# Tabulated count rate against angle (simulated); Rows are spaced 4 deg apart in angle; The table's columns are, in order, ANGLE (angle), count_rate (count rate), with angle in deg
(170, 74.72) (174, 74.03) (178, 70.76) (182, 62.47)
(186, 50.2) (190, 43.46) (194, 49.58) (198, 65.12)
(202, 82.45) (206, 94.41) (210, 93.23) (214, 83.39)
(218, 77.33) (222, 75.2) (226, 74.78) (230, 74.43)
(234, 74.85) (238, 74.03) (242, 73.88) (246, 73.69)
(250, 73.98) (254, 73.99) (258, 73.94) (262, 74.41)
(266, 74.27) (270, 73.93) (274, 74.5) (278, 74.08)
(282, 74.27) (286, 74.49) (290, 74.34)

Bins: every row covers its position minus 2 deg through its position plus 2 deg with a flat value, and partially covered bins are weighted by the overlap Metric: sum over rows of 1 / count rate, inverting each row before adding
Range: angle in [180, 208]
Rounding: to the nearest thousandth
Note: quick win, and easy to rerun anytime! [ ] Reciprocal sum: 0.117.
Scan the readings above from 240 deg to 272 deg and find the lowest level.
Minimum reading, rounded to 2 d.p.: 73.69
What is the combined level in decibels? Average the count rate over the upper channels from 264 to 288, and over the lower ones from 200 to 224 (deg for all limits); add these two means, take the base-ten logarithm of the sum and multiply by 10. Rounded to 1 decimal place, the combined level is 22.0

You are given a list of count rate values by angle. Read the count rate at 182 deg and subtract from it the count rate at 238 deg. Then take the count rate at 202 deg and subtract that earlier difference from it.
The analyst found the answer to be 94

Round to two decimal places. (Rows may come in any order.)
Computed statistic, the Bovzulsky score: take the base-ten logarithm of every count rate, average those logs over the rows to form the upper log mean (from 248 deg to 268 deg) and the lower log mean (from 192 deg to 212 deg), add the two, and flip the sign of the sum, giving -3.74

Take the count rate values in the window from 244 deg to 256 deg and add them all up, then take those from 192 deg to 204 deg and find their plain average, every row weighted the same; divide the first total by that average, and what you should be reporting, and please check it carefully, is 3.4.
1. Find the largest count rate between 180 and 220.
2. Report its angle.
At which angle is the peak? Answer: 206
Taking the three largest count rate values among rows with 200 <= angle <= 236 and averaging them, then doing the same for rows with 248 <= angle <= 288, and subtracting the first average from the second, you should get -16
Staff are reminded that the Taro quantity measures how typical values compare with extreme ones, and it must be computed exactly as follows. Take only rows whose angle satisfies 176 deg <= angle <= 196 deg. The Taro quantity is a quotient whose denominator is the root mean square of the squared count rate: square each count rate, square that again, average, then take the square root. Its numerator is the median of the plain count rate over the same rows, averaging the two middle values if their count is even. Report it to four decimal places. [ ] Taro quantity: 0.0150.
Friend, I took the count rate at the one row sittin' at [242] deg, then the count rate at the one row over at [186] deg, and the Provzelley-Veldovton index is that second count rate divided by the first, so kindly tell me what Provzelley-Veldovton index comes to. 0.68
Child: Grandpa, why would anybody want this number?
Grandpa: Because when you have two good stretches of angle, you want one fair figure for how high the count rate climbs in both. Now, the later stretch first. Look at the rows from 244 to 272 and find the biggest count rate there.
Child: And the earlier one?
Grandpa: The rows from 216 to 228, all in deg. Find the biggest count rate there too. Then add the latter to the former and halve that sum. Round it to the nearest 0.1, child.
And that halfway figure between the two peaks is 75.9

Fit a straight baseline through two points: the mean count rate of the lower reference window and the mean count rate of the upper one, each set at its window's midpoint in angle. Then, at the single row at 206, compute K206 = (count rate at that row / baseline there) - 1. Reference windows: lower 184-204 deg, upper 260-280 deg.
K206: 0.56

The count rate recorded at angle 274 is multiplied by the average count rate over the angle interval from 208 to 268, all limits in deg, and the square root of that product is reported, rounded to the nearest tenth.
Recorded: 75.4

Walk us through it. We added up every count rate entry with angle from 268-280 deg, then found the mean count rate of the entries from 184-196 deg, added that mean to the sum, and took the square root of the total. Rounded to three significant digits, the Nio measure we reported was 16.4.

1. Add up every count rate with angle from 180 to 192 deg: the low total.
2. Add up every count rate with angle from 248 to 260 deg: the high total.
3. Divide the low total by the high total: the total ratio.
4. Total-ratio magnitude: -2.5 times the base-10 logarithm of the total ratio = 0.4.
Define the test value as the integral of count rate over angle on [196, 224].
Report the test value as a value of 2285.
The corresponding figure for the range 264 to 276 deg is 891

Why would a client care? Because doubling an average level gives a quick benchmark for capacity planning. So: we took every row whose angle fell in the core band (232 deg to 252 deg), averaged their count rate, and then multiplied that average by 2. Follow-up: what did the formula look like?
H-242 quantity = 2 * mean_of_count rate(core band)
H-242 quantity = 148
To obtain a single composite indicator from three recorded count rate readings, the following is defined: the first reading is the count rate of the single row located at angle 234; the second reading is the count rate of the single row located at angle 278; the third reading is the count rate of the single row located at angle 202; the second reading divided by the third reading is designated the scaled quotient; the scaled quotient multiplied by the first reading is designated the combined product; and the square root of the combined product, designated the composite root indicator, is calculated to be 8.2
